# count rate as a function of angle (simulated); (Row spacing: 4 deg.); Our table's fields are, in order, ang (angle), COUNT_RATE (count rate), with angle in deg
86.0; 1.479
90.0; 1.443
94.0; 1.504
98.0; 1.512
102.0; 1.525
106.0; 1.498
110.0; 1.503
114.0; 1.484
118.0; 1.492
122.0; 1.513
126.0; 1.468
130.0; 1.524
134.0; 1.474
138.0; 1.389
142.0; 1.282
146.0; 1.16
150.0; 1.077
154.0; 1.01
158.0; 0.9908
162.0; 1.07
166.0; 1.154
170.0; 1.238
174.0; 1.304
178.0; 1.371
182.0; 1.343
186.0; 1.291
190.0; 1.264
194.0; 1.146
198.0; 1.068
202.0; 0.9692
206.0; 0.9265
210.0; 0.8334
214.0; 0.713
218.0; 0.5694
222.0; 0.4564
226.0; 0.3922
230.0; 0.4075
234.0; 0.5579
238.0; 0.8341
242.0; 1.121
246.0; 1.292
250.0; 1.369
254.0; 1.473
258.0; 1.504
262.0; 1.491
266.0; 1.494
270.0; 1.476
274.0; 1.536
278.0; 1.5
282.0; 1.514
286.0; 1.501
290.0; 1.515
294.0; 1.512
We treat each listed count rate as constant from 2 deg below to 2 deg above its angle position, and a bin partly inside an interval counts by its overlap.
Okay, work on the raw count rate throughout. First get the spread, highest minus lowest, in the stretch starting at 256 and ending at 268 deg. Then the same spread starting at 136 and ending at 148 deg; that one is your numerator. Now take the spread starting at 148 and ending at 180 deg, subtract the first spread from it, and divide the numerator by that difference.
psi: 0.62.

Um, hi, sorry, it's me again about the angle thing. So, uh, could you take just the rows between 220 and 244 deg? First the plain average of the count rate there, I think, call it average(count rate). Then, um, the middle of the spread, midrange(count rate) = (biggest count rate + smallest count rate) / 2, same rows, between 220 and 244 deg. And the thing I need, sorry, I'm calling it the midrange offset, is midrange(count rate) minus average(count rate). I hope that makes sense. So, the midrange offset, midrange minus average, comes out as 0.128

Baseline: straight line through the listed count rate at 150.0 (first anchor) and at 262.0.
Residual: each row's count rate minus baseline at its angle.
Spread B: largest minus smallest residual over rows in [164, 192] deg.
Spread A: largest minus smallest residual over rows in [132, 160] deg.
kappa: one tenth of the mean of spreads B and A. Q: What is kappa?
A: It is 0.037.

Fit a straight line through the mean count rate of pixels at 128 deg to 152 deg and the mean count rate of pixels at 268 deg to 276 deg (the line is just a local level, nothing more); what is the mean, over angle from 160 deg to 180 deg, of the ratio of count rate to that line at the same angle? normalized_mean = 0.90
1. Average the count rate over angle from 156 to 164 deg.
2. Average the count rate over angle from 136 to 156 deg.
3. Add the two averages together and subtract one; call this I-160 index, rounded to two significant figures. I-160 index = 1.2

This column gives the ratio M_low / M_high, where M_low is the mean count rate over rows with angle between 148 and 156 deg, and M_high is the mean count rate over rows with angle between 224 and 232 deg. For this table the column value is 2.6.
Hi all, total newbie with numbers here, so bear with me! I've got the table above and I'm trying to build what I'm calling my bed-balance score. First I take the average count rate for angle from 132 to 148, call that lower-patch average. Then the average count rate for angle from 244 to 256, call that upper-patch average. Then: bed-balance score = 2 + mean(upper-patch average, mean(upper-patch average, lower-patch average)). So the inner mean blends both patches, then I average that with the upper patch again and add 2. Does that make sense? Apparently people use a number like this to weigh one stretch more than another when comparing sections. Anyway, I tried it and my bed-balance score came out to 3.37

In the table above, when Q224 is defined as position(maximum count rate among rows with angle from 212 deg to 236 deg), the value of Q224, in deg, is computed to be 214.0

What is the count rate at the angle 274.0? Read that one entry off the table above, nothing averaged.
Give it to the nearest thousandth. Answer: 1.536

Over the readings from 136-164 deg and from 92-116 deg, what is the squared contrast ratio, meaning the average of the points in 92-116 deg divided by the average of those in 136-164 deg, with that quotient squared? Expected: 1.7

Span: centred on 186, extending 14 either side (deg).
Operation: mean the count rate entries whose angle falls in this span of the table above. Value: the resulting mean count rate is 1.3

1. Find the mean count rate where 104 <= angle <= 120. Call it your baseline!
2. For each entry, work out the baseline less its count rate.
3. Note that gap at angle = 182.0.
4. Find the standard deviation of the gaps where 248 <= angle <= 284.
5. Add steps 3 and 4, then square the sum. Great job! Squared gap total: 0.04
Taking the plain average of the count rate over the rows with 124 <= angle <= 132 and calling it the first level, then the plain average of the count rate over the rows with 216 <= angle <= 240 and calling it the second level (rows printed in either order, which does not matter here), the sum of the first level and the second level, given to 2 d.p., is 2.03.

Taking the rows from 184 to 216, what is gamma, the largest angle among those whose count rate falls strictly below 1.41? 214.0 deg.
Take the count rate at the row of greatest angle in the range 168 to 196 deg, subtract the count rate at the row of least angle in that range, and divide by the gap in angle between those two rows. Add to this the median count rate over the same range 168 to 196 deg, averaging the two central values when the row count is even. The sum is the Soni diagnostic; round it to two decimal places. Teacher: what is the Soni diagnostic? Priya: 1.29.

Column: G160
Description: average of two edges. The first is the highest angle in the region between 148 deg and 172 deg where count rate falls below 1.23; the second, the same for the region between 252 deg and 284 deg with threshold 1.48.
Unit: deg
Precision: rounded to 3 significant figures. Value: 218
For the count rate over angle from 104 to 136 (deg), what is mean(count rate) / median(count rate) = 1.00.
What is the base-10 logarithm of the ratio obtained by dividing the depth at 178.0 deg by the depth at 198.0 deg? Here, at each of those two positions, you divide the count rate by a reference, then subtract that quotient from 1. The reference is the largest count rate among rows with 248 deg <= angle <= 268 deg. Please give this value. -0.52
